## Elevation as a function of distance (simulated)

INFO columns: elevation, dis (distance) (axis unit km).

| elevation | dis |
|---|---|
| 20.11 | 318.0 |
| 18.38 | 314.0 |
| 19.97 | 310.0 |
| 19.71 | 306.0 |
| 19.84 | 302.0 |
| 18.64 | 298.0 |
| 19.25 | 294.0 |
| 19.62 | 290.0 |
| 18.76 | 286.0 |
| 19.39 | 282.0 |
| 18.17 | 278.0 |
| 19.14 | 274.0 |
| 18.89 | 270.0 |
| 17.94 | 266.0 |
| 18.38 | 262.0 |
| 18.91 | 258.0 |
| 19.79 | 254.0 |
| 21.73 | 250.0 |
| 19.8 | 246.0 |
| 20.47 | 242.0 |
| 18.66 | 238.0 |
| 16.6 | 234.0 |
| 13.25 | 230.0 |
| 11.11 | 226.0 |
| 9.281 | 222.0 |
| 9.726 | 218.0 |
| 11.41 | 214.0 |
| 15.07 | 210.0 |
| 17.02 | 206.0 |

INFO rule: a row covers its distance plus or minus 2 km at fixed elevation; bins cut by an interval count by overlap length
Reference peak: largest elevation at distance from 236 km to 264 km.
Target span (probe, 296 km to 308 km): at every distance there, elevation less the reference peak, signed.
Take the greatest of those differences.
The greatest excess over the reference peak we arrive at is -1.9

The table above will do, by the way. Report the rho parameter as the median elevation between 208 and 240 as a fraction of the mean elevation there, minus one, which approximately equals -0.062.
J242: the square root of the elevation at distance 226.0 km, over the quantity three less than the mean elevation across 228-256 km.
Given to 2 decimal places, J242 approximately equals 0.21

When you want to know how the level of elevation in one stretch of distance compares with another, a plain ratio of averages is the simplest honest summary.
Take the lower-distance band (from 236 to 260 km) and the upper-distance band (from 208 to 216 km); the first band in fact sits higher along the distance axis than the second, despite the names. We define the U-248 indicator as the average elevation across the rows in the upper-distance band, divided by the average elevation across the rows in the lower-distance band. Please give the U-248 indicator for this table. 0.67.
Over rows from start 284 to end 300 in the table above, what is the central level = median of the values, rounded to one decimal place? 19.0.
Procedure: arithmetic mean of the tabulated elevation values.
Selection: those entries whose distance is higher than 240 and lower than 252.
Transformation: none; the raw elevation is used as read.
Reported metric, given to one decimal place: 20.7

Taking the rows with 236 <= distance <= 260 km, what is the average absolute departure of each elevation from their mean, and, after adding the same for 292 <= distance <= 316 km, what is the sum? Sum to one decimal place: 1.3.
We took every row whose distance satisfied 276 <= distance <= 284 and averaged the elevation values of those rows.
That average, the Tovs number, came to 18.8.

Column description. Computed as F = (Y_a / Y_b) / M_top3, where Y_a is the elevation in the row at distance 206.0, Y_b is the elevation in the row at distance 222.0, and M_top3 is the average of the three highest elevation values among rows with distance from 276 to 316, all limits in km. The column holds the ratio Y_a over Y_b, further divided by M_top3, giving 0.092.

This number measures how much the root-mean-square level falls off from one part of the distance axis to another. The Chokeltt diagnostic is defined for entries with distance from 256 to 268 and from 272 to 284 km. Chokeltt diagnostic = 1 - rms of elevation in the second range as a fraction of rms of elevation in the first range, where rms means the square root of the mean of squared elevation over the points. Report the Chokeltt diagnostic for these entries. 0.0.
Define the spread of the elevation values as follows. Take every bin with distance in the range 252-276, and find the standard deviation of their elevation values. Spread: 0.6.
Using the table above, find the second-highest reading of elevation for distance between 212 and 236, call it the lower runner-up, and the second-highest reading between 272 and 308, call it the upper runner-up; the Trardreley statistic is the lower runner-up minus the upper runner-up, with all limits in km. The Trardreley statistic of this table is -6.5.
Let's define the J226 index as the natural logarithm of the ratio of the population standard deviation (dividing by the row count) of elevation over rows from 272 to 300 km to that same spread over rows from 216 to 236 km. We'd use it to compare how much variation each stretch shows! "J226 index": -1.76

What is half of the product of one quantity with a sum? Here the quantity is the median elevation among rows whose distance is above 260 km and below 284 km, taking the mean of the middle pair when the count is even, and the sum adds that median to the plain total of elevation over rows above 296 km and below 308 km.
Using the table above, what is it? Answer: 716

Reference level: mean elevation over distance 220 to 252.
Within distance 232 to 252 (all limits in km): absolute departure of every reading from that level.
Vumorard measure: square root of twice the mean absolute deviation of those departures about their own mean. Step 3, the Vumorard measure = 1.7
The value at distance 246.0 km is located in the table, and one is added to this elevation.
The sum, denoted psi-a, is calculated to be 20.8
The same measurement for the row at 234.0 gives 17.6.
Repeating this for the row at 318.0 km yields 21.1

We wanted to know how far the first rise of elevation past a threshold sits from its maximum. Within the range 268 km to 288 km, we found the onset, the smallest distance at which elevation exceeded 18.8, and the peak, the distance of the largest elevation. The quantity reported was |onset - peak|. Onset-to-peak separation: 12 km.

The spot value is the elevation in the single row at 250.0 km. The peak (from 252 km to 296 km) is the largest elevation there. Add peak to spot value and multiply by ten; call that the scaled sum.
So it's 415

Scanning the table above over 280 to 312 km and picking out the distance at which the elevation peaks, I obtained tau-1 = 310.0 km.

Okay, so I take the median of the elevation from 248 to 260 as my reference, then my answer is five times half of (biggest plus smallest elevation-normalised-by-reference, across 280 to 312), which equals 4.88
